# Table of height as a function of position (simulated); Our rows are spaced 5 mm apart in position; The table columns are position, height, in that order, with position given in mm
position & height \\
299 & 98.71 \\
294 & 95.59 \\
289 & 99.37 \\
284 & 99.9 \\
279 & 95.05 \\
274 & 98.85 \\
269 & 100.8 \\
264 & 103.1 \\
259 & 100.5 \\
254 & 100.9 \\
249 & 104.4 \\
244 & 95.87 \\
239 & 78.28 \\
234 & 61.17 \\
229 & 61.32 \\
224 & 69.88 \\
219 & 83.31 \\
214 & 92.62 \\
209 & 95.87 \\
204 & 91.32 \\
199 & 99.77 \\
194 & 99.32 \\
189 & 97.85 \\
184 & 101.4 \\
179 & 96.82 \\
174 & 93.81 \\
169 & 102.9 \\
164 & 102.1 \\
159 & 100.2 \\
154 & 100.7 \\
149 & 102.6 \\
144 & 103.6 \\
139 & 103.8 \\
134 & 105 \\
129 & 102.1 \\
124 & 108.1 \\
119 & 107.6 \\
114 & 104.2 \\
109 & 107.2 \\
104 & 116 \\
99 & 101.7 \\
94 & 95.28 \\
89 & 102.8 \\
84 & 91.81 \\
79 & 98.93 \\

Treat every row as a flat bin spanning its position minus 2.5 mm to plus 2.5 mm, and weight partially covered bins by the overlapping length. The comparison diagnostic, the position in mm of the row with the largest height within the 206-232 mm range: 209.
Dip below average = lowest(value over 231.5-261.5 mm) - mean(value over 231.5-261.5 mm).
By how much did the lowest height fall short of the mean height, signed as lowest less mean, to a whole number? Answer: -29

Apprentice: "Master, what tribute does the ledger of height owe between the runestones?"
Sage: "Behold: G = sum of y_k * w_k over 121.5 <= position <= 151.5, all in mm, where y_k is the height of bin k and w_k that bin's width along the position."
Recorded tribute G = 3126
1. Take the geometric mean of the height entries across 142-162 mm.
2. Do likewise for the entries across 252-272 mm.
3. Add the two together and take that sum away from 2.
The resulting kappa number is -201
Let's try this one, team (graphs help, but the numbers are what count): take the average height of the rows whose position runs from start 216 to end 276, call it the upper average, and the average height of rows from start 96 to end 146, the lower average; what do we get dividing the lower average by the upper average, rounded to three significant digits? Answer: 1.20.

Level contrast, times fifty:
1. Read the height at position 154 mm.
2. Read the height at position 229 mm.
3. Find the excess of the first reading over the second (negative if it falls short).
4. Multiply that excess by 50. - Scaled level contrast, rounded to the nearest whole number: 1969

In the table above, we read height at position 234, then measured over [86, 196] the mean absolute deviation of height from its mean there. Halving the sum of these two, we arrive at 32.2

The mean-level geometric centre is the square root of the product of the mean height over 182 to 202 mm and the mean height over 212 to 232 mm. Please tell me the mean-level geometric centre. 87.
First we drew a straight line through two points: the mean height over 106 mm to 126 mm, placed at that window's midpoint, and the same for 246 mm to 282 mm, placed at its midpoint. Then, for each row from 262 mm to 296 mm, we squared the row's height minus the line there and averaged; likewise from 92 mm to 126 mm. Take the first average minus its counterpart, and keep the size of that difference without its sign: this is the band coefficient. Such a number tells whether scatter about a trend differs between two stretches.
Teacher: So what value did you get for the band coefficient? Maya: 33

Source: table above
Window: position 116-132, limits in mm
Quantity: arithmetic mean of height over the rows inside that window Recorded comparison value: 106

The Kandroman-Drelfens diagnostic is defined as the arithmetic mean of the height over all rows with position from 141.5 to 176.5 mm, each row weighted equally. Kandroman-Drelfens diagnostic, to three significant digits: 101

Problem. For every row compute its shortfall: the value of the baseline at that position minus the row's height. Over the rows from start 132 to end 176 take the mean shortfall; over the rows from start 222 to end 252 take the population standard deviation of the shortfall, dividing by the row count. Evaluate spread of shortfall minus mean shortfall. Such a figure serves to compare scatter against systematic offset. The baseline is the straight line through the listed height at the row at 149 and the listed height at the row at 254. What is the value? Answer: 16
